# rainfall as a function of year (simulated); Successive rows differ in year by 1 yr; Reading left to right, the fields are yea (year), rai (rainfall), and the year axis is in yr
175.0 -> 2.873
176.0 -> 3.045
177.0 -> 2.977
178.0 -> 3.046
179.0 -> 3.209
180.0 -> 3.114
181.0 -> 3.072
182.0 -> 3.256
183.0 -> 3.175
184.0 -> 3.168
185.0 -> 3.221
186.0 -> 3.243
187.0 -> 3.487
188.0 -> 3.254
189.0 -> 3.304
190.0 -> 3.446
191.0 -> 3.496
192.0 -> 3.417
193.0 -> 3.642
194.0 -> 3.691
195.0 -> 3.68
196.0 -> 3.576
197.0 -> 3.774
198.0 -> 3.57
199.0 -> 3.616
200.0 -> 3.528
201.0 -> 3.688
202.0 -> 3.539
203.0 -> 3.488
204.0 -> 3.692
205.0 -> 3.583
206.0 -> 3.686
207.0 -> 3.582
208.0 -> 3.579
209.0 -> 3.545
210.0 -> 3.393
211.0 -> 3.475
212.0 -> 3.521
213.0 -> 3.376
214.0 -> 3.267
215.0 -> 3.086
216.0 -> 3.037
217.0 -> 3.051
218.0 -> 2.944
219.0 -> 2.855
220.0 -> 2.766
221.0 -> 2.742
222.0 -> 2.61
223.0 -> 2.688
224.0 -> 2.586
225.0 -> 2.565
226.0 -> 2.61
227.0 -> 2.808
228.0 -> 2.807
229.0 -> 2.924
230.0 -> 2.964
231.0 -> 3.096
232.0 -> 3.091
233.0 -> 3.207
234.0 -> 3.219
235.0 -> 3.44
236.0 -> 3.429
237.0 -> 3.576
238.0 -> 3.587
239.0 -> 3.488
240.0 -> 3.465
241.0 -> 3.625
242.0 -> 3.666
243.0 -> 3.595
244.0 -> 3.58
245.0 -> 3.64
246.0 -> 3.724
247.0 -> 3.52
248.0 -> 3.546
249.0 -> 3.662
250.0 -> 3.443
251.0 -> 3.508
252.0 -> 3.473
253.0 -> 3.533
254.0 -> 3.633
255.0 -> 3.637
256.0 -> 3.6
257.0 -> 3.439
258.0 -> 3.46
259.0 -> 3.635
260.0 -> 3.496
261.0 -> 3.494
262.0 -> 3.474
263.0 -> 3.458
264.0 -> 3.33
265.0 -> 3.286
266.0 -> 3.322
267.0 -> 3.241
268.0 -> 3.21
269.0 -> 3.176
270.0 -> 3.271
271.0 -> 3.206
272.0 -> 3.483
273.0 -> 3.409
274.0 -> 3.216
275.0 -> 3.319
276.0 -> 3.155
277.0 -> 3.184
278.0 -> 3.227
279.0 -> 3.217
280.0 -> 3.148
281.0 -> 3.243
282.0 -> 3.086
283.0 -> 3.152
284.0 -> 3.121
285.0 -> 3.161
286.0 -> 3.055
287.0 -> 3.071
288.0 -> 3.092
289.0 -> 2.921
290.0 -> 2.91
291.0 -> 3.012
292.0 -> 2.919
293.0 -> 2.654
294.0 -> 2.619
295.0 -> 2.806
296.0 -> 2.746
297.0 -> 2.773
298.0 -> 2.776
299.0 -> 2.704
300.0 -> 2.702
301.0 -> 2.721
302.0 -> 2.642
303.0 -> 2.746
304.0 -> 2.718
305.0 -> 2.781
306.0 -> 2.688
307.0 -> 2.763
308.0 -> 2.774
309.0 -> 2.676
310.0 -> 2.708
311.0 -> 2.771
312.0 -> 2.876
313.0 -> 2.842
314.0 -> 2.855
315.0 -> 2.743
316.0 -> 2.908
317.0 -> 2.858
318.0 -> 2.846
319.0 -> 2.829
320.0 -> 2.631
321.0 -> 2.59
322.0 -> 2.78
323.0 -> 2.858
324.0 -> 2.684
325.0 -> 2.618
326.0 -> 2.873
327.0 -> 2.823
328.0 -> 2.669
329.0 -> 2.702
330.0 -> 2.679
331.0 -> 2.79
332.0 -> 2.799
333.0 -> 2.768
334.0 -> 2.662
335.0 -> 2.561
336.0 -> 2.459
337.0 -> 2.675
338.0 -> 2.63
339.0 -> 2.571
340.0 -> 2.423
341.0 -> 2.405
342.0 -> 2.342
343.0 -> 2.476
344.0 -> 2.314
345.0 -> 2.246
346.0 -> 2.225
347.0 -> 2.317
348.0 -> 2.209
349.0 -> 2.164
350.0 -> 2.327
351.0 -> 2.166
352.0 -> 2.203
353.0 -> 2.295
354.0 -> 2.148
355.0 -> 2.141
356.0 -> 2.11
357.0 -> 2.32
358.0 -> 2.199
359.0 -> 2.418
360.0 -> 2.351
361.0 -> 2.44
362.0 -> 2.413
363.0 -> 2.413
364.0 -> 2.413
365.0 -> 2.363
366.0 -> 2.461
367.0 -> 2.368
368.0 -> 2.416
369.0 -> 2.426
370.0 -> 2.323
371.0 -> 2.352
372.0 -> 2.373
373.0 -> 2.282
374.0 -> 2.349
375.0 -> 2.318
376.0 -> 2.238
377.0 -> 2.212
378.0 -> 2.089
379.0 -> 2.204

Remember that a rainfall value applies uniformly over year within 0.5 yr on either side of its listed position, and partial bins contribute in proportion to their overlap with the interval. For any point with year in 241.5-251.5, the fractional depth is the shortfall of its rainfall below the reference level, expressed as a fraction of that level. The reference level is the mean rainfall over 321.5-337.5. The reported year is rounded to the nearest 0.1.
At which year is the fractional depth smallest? 246.0 yr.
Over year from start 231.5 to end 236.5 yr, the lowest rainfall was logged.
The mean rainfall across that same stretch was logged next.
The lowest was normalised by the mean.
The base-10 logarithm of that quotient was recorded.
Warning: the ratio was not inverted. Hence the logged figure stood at -0.0254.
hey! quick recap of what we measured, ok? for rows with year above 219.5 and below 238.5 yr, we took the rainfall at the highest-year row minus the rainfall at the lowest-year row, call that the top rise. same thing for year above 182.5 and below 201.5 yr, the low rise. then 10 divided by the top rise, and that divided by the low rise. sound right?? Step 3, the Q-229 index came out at 24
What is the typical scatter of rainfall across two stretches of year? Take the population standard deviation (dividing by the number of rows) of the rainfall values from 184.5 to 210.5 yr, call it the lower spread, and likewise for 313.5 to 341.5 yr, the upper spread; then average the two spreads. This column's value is 0.14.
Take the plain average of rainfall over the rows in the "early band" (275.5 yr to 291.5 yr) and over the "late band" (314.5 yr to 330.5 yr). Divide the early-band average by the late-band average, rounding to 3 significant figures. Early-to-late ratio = 1.13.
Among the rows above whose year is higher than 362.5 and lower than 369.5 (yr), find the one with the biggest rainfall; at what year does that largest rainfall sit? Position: 366.0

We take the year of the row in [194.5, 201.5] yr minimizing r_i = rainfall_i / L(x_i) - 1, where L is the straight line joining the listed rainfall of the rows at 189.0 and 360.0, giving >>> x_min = 200.0 yr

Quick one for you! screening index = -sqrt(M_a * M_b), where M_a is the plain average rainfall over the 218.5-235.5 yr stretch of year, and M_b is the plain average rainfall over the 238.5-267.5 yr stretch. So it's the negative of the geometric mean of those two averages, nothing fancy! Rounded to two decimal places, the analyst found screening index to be -3.18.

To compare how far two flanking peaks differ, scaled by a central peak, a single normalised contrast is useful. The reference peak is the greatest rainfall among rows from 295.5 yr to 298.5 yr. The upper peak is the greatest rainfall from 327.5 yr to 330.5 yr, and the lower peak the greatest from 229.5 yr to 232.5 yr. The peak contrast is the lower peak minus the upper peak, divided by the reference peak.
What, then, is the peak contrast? 0.14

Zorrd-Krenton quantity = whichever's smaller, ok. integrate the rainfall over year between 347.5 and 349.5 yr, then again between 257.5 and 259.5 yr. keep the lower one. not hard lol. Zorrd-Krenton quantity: 4.4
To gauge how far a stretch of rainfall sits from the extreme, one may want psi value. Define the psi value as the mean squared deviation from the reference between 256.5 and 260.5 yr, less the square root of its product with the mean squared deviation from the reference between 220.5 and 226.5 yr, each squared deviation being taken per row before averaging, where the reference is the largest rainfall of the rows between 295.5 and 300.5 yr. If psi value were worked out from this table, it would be 0.43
